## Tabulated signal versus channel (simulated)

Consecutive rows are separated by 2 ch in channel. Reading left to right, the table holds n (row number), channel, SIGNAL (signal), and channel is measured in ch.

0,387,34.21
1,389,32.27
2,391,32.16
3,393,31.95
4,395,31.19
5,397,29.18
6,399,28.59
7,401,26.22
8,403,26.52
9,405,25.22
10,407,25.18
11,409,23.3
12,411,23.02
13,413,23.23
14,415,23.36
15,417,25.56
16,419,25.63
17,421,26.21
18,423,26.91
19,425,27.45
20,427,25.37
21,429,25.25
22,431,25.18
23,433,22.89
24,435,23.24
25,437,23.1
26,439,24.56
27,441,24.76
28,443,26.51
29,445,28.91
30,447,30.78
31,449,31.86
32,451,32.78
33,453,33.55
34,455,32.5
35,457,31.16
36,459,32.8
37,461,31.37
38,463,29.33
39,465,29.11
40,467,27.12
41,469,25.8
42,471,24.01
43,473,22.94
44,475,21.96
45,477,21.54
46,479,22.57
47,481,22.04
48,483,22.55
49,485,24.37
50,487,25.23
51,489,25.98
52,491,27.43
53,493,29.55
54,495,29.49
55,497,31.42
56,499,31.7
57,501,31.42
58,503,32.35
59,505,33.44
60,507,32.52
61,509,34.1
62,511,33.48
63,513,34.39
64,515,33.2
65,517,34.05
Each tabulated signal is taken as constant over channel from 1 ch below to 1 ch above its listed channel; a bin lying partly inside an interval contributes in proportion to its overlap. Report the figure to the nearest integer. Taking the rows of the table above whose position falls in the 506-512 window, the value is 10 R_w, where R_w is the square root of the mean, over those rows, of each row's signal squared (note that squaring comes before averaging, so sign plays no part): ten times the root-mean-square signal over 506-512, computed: 334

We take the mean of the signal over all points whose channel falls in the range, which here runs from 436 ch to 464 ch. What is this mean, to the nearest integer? 30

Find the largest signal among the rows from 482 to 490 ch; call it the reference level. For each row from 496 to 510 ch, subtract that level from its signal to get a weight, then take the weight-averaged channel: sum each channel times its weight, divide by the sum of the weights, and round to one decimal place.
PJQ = 503.5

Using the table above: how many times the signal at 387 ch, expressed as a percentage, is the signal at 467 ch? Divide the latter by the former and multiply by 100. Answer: 79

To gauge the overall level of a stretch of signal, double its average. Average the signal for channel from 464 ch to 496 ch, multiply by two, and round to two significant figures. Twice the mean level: 50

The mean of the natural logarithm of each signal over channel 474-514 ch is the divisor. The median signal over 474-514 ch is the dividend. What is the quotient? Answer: 8.9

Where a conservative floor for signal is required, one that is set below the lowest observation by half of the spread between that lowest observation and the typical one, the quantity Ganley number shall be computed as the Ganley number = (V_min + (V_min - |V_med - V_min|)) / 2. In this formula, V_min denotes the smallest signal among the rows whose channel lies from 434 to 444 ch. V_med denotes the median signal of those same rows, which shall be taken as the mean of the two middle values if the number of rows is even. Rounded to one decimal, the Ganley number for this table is 22.4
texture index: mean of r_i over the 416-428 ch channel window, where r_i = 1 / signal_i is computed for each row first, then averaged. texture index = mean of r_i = 0.038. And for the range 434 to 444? 0.041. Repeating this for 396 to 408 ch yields 0.037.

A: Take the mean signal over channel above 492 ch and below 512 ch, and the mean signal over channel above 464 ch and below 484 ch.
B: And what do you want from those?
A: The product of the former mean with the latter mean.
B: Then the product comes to 766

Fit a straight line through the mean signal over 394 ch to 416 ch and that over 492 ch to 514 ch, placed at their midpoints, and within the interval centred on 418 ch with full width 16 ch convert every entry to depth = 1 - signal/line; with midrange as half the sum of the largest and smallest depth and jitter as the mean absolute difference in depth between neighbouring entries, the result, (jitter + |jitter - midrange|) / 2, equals 0.029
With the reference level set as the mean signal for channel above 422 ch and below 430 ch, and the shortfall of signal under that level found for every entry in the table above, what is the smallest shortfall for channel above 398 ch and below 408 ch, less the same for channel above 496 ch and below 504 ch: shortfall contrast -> 4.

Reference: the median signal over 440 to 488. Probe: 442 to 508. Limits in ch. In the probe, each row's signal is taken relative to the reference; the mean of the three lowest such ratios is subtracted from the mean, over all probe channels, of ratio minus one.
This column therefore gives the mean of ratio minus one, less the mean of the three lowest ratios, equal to -0.76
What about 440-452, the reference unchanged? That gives -0.91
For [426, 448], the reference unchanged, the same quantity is -0.91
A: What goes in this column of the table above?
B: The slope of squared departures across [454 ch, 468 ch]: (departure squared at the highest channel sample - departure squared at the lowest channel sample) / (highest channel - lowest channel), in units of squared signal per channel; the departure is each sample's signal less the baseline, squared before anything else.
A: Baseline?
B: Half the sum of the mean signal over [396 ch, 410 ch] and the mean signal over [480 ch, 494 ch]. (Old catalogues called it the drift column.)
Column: -3.6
